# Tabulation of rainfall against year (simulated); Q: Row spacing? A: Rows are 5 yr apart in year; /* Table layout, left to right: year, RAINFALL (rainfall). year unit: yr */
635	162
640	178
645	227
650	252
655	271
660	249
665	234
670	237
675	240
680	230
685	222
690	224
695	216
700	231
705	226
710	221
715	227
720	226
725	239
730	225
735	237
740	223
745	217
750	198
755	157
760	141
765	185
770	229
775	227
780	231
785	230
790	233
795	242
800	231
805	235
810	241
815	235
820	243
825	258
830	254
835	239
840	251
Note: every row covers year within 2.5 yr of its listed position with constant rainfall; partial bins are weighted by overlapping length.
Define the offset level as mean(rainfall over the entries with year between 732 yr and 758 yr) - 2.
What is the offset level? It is 204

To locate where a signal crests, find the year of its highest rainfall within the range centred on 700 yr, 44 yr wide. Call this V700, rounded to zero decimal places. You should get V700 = 700 yr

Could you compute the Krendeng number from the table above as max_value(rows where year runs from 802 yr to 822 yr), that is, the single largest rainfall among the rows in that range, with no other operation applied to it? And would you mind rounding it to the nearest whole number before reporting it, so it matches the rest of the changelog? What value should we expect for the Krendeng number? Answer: 243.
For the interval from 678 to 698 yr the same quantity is 230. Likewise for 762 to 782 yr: 231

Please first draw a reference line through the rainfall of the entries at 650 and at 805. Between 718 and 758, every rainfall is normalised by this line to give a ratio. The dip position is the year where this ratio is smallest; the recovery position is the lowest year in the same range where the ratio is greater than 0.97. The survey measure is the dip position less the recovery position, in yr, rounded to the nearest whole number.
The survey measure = 30 yr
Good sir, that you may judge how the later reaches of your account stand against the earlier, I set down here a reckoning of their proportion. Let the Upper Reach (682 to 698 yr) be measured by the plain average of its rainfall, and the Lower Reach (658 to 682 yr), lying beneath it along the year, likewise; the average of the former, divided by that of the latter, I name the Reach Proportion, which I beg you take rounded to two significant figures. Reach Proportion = 0.93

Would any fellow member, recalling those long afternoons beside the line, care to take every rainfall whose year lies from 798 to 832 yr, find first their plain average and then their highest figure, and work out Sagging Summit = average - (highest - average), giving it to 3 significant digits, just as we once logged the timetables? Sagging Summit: 227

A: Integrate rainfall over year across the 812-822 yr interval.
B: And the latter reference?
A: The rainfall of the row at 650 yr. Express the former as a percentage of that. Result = 948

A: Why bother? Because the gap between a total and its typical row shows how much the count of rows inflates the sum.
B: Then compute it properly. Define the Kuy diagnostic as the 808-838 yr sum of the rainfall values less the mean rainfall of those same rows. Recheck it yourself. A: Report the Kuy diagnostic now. 1225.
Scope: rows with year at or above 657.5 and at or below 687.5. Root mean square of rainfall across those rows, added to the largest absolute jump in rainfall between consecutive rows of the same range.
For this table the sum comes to 250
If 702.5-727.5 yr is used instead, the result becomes 241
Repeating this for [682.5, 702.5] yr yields 238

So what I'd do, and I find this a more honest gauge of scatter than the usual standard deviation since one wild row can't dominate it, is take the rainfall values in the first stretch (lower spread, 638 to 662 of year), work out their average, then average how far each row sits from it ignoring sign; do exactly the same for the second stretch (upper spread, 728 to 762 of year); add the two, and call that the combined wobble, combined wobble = 56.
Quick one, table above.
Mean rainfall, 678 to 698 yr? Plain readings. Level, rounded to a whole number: 223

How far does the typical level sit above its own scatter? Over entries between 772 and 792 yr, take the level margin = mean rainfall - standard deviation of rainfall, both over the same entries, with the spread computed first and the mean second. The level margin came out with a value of 228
